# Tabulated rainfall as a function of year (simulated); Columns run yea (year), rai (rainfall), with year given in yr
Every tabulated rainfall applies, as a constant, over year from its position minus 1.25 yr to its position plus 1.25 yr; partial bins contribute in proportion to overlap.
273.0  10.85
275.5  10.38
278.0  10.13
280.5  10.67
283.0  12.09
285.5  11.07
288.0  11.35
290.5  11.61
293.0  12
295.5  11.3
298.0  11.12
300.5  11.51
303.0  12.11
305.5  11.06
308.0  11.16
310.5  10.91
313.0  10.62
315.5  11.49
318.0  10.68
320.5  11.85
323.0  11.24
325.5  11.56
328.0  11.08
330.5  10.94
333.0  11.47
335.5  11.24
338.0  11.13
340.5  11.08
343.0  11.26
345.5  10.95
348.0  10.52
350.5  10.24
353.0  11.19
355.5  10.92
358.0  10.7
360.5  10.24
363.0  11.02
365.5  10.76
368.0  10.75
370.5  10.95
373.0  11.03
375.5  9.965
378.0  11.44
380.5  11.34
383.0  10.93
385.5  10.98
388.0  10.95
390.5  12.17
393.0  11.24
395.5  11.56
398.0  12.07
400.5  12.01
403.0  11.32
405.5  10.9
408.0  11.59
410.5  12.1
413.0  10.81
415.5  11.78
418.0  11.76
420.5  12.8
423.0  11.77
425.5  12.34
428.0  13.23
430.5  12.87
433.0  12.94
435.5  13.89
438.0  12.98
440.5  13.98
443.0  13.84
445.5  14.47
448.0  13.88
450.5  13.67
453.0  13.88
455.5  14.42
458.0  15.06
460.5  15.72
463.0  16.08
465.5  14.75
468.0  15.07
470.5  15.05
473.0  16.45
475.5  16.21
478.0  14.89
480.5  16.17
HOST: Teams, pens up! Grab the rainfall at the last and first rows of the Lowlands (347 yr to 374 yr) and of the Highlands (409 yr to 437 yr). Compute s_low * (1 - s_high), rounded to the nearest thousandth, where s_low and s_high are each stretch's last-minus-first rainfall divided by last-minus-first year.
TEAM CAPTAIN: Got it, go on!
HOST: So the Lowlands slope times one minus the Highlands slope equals 0.019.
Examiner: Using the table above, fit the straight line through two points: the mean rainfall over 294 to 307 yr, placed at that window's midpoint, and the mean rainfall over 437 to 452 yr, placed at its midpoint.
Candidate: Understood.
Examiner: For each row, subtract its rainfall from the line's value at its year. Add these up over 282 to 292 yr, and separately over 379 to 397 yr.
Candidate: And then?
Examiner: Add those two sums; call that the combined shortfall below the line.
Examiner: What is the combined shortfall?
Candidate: 10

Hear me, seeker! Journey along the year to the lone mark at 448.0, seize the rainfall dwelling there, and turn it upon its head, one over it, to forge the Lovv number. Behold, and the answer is 0.072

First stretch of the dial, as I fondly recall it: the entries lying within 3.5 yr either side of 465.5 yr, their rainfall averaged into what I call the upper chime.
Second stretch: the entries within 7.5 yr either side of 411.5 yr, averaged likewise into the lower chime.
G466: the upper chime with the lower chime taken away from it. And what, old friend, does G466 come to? 3.8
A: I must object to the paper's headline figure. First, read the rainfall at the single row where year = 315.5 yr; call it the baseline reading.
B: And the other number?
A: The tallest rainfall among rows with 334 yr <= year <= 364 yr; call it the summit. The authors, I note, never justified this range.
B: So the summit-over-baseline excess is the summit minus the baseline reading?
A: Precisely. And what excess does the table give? -0.2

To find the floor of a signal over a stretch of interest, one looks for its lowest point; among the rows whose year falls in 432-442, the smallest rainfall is 12.94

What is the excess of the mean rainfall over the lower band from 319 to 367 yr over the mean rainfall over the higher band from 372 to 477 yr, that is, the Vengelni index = -1.9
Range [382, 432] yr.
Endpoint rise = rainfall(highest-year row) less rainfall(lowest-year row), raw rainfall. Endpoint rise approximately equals 1.94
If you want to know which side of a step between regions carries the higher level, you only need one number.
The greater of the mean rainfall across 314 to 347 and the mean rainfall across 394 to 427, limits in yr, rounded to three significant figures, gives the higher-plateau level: 11.8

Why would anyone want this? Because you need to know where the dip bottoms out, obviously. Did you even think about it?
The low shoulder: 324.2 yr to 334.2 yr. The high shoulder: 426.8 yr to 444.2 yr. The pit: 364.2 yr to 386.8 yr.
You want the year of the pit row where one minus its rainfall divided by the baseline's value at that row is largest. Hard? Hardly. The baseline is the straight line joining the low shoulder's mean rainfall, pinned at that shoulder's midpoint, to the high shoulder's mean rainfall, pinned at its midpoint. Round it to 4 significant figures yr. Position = 375.5 yr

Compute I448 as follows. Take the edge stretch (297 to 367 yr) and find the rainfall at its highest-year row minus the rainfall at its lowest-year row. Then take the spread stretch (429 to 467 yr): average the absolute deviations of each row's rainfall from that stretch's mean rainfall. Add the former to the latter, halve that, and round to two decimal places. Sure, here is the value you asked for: 0.19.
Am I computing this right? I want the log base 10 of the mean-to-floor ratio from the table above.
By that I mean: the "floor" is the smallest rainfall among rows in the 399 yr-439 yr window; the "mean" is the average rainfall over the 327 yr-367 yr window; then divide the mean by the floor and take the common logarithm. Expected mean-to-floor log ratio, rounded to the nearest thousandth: 0.004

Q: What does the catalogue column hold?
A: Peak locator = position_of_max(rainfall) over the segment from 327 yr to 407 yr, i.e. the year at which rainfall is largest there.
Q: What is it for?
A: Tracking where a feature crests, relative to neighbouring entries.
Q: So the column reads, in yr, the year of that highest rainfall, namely 390.5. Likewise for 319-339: 320.5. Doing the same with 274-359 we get 303.0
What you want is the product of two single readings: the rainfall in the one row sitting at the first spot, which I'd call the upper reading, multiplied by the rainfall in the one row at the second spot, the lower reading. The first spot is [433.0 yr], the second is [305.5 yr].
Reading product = 143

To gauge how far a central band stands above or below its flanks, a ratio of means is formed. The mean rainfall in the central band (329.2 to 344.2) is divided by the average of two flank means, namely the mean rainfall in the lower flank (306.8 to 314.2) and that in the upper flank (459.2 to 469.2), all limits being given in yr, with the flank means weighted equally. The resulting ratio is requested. 0.85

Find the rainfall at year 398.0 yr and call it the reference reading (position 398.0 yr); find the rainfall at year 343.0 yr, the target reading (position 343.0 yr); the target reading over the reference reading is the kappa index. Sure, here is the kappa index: 0.93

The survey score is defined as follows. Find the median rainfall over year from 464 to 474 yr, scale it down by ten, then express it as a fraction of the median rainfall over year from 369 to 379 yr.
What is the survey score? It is 0.137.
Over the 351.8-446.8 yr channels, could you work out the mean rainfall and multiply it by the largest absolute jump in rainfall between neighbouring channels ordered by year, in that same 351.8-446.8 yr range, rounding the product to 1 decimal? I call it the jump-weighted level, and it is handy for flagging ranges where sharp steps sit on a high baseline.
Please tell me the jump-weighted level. 17.4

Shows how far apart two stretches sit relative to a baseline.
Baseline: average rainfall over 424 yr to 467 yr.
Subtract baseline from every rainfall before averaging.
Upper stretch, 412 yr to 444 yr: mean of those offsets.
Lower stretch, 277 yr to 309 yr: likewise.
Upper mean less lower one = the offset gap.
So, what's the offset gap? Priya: 1.4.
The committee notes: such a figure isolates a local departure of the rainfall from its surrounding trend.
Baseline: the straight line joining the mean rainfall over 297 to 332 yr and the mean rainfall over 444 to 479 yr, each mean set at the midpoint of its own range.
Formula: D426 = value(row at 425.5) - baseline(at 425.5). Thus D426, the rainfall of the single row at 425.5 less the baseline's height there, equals -1.71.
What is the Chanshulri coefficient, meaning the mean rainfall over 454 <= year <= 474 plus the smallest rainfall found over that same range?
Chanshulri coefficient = 29.7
